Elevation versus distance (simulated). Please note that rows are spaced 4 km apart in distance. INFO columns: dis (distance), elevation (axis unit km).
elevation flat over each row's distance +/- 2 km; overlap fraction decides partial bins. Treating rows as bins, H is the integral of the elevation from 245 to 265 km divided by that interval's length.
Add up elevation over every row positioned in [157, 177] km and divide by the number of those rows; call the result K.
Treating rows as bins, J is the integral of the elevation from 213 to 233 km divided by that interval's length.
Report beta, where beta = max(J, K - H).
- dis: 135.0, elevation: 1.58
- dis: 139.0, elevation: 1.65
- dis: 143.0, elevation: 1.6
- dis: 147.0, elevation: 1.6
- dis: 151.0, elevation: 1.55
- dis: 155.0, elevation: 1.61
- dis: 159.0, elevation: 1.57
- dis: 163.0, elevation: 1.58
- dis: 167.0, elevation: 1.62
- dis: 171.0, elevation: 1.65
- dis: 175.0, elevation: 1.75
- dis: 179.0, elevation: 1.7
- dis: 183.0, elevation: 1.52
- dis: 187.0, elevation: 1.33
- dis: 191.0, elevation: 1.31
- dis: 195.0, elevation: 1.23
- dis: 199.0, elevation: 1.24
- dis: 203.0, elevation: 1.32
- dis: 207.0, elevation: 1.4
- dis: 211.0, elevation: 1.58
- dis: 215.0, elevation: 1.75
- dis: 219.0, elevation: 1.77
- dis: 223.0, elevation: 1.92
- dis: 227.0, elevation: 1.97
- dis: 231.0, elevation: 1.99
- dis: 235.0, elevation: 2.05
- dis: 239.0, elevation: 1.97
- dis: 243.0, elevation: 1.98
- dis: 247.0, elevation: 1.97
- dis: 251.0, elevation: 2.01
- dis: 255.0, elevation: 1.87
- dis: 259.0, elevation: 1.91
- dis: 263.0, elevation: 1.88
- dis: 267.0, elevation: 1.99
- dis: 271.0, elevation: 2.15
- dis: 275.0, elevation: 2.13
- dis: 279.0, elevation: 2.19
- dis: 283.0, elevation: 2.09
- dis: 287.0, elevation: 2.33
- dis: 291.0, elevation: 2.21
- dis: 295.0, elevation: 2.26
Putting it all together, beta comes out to 1.88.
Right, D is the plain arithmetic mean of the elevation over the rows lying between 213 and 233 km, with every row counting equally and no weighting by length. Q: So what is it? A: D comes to 1.9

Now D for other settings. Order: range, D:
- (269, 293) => 2.2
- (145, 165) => 1.6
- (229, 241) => 2.0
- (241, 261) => 1.9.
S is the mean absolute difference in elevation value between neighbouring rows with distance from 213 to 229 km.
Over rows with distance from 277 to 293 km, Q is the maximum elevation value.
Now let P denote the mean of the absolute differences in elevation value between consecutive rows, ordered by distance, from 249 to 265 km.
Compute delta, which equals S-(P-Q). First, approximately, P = 0.070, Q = 2.33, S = 0.07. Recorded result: 2.33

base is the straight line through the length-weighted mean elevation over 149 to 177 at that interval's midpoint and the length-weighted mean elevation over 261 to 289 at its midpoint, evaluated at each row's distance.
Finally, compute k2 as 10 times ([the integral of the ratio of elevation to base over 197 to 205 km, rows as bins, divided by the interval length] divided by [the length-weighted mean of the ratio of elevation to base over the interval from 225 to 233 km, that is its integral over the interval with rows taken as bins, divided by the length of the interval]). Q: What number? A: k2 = 6.9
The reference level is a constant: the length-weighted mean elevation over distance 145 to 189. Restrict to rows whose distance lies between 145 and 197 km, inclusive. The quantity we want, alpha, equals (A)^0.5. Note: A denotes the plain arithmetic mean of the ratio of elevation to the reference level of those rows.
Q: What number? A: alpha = 0.98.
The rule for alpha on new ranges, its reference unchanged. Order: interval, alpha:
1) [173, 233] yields 1.00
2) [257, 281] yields 1.13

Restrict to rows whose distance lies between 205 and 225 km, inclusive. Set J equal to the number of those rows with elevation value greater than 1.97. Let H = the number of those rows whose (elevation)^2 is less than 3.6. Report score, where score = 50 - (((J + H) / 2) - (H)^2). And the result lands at 64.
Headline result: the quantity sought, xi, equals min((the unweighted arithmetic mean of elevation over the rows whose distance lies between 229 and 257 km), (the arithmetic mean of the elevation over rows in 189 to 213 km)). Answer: 1.3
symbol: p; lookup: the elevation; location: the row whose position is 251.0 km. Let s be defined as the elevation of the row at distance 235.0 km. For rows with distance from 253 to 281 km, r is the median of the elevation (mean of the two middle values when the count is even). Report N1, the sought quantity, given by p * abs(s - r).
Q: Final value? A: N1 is 0.1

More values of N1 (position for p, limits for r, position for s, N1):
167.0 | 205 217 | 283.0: 0.8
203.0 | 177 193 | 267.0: 0.7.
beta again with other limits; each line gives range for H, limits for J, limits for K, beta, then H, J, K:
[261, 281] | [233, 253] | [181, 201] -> 2.00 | 2.07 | 2.00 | 1.33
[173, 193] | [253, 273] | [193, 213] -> 1.96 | 1.52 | 1.96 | 1.35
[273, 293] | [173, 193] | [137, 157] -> 1.52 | 2.19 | 1.52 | 1.60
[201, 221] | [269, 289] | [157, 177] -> 2.18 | 1.56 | 2.18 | 1.63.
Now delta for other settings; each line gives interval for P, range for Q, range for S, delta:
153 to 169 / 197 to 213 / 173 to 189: 1.69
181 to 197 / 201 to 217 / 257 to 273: 1.75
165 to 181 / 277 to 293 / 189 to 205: 2.33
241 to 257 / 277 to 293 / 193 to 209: 2.32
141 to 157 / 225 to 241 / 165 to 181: 2.07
